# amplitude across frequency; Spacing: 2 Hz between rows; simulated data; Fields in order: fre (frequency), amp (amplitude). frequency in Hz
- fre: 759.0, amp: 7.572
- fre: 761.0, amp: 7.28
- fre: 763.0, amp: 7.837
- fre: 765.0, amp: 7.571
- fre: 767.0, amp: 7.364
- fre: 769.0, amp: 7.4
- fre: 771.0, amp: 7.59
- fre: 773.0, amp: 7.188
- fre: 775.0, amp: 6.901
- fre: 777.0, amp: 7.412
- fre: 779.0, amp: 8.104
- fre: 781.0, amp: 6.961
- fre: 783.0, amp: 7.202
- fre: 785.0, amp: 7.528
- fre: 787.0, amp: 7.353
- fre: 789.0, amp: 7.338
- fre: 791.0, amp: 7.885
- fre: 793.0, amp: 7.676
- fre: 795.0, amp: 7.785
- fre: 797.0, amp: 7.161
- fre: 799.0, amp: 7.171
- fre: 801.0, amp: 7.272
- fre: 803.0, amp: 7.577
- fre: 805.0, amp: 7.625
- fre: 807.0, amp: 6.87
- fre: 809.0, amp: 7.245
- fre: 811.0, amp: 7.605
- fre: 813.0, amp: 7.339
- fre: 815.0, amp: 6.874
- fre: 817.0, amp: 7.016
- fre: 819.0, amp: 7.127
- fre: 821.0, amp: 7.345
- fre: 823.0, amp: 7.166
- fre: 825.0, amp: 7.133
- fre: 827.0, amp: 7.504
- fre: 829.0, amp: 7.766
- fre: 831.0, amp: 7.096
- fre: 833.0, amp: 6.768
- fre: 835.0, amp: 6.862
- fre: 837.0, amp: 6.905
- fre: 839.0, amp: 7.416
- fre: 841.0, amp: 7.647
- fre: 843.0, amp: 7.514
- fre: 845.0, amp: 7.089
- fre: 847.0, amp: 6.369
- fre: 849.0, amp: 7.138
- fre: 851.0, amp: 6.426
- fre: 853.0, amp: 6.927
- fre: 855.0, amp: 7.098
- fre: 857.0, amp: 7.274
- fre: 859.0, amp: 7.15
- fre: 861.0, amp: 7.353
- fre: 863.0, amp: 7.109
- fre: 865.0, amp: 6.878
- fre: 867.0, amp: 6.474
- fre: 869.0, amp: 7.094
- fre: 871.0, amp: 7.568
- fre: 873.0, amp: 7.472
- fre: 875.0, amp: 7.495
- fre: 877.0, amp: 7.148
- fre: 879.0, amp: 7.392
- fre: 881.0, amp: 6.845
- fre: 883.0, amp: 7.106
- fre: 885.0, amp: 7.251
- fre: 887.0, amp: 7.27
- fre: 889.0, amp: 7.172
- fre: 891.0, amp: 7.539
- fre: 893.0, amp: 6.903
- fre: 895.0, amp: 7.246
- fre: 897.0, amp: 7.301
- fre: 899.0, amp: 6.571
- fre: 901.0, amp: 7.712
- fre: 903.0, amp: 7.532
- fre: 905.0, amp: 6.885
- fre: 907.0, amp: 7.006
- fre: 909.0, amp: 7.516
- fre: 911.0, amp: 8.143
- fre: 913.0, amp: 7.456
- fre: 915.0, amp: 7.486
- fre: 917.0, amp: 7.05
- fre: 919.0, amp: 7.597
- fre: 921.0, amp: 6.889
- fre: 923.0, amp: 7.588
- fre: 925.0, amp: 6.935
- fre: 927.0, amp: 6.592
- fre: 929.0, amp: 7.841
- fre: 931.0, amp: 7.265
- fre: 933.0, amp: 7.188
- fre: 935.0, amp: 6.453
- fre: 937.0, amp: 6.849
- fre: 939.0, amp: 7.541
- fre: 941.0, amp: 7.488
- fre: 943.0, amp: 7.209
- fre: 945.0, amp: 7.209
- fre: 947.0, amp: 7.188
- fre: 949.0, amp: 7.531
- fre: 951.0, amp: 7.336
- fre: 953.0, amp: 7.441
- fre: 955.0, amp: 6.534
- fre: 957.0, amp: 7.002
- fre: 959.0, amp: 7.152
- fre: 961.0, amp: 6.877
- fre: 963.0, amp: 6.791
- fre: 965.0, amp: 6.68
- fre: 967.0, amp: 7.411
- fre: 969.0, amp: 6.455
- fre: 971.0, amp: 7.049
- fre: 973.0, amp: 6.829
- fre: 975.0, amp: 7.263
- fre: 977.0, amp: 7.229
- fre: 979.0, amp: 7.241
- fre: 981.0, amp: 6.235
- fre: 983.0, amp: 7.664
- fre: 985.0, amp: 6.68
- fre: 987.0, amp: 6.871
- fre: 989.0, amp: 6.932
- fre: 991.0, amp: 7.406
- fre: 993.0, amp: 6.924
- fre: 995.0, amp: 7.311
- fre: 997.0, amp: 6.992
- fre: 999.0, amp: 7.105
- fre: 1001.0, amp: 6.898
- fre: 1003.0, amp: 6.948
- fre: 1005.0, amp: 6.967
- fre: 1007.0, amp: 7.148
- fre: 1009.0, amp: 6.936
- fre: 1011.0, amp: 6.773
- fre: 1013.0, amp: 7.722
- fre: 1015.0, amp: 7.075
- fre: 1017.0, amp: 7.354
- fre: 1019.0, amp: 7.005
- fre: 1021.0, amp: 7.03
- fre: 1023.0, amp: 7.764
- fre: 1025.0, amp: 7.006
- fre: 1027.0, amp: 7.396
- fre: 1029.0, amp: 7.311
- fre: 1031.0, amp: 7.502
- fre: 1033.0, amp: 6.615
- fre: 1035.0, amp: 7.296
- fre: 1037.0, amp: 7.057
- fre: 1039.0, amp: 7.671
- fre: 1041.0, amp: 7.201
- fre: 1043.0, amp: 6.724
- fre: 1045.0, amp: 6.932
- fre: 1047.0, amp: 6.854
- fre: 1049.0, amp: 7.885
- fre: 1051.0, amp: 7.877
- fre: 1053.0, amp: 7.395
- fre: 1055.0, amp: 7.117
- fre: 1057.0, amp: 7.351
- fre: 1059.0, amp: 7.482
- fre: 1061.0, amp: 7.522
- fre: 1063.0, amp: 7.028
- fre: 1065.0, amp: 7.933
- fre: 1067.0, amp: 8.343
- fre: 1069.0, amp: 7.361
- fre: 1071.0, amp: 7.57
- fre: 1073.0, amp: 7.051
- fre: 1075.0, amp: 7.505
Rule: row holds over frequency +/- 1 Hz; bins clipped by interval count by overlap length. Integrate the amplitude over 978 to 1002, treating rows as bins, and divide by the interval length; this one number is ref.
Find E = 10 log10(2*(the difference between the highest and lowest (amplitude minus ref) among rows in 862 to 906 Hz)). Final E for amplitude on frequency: 3.9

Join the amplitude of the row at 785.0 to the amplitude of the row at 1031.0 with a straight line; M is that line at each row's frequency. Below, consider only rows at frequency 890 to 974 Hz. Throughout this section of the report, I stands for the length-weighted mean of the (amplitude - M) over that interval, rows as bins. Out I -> -0.34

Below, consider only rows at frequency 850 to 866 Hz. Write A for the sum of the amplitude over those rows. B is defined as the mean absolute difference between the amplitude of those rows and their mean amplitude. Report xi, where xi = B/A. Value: 0.0038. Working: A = 56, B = 0.21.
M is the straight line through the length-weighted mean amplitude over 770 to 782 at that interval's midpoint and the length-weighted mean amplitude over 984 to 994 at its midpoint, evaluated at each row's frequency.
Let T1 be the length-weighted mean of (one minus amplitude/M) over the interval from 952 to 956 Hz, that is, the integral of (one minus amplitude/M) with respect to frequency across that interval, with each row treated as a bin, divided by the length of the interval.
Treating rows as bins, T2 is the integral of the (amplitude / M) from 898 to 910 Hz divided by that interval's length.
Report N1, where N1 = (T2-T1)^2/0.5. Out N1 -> 2.02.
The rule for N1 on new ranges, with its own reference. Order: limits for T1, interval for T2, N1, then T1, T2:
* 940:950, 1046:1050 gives 2.49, -0.040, 1.08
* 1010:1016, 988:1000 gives 2.26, -0.039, 1.02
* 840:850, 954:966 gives 1.86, 0.011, 0.97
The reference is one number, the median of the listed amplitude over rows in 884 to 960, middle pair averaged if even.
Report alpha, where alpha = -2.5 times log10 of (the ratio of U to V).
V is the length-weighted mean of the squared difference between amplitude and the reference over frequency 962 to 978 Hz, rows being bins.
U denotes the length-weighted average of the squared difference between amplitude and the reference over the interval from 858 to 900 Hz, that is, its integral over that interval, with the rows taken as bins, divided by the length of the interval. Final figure 0.7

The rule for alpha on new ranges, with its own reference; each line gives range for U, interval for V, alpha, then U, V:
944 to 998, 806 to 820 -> -0.9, 0.156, 0.07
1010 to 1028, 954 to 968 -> 0.6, 0.105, 0.18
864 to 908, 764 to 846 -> -0.1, 0.107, 0.10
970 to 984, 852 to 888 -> -1.1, 0.202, 0.08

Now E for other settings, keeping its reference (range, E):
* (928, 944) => 4.4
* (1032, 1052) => 4.0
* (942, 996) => 4.6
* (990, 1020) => 2.8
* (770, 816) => 3.9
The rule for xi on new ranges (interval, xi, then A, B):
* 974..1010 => 0.0018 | 127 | 0.23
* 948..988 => 0.0023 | 140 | 0.32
